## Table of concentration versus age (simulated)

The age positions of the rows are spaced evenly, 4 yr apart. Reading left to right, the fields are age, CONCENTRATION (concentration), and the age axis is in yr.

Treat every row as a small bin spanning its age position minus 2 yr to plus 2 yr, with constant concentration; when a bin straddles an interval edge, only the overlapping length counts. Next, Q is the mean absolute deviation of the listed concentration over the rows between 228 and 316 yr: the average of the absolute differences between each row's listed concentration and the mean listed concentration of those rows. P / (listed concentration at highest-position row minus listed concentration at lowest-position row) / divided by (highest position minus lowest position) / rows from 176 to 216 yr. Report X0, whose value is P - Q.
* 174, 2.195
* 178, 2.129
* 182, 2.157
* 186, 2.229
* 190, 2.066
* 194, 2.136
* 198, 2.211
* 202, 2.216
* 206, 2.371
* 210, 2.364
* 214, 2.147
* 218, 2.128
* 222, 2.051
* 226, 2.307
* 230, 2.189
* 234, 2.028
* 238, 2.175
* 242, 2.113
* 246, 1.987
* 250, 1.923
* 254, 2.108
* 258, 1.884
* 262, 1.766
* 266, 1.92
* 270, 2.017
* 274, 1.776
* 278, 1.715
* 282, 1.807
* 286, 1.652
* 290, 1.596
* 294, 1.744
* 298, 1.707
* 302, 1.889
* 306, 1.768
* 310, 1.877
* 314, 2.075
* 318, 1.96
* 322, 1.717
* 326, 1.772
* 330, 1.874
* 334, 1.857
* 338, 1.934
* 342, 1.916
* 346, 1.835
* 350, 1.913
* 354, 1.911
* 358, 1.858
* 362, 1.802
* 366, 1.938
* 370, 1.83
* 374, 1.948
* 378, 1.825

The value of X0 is -0.143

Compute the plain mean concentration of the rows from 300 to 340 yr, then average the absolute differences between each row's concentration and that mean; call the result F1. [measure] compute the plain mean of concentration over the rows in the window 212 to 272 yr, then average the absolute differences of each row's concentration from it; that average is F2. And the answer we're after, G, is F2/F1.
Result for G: 1.5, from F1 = 0.075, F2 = 0.110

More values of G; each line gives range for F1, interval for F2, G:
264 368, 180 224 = 0.9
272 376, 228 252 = 1.0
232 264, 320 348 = 0.5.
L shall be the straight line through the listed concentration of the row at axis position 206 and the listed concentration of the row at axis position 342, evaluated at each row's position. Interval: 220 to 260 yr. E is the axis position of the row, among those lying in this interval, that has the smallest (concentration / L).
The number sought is 258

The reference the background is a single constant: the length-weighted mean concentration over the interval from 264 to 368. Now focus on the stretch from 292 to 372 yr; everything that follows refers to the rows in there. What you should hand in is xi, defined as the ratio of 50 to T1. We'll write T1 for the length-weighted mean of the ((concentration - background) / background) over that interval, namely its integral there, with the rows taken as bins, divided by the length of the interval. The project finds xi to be 4782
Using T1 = 0.010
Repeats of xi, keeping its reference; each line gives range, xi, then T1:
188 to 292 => 496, 0.101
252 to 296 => -4035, -0.012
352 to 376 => 2214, 0.023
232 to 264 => 581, 0.086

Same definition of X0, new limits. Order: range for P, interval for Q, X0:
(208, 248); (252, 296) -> -0.131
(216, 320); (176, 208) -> -0.069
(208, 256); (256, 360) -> -0.096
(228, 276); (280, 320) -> -0.124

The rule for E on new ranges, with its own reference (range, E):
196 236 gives 222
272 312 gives 290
